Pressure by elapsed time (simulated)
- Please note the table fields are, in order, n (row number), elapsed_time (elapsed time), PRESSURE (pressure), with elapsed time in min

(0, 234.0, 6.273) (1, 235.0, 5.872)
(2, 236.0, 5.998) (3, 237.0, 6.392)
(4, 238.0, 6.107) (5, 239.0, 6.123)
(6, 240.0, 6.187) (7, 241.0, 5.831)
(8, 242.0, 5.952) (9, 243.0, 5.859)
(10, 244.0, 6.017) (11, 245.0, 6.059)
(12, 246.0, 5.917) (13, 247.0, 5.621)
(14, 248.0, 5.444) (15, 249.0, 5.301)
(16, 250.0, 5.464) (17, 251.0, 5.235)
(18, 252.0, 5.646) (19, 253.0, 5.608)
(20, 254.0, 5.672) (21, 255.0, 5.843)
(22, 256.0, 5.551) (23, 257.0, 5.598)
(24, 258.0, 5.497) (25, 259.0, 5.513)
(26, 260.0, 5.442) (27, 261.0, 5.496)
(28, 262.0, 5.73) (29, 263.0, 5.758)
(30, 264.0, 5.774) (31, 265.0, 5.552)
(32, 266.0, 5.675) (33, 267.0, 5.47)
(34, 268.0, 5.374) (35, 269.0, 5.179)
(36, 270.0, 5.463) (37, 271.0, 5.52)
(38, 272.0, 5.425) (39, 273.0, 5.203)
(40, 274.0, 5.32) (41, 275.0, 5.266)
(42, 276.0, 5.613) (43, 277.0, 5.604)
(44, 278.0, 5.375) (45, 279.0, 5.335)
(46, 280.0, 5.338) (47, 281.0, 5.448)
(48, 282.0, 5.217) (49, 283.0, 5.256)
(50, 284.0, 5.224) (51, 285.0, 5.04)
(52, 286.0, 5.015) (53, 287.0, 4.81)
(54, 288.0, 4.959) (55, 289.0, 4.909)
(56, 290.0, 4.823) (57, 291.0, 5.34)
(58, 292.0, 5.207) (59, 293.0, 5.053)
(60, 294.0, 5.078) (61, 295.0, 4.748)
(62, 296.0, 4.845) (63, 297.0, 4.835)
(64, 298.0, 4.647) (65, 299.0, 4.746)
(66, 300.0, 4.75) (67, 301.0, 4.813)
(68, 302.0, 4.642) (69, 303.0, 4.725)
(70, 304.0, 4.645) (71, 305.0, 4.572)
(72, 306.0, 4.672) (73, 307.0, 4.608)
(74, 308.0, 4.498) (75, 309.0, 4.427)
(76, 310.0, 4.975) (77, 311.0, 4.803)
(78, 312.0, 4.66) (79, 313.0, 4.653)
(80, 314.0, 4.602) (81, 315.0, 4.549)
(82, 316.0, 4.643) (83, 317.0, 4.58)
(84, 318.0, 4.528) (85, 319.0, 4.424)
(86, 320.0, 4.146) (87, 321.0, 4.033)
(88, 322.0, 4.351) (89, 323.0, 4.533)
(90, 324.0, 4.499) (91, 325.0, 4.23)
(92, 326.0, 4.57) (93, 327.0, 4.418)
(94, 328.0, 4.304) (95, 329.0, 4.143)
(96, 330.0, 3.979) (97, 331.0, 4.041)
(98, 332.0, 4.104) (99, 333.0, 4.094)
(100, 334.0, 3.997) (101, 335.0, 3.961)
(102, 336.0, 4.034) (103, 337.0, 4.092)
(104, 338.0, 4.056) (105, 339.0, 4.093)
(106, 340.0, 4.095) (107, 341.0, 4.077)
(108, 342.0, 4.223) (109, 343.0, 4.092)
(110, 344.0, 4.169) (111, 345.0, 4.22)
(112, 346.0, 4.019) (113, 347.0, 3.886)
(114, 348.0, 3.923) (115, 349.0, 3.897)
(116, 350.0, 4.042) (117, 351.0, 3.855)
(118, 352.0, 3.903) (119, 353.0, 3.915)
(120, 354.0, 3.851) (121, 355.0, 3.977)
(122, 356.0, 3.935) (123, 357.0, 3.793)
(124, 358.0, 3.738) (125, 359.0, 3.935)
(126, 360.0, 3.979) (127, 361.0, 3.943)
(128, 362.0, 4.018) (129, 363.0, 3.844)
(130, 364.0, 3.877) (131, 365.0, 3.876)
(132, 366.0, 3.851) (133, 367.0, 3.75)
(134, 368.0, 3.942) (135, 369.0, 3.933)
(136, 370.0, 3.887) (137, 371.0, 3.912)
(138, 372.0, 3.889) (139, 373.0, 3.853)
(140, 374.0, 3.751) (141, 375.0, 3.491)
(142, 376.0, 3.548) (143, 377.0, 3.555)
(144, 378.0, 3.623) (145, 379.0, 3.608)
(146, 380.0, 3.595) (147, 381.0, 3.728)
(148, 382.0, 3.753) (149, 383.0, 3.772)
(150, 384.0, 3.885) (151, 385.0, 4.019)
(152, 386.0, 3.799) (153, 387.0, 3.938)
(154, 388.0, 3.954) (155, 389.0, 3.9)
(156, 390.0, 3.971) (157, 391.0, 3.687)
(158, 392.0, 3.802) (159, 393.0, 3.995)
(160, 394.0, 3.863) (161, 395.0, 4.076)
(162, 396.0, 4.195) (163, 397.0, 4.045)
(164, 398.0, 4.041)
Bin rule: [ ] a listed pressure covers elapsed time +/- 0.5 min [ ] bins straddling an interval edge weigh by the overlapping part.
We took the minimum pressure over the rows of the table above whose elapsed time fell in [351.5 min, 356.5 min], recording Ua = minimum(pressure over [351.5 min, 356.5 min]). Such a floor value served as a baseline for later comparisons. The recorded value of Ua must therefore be 3.851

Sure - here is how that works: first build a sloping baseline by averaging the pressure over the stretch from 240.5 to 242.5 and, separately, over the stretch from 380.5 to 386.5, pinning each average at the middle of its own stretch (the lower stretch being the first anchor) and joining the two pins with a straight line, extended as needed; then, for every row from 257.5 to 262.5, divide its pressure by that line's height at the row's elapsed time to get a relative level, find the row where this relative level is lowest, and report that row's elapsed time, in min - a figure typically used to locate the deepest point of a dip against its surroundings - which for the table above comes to 260.0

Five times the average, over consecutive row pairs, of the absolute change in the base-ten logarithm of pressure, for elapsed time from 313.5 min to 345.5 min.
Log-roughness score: 0.056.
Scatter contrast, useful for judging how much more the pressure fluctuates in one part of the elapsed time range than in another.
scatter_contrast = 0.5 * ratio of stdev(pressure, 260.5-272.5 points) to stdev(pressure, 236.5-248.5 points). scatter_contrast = 0.35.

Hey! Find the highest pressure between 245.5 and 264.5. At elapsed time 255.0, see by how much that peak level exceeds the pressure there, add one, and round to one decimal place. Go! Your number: 1.1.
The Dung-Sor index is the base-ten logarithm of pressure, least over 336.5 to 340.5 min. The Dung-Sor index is 0.61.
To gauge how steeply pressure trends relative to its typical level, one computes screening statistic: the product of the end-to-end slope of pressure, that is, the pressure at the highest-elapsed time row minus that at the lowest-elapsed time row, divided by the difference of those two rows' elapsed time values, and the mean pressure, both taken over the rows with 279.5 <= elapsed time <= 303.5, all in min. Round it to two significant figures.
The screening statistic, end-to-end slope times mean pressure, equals -0.13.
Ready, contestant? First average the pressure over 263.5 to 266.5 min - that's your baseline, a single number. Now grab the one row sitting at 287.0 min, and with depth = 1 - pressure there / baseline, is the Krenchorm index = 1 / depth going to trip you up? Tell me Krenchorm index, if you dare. 7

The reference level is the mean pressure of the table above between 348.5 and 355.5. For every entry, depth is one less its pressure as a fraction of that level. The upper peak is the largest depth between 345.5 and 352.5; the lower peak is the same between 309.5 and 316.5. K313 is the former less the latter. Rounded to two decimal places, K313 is 0.18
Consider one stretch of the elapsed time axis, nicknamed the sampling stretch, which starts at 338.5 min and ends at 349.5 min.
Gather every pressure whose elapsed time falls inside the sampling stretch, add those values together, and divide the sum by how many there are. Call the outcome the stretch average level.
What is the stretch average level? 4.1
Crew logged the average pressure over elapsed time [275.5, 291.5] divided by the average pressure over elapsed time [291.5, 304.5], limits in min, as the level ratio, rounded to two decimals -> 1.08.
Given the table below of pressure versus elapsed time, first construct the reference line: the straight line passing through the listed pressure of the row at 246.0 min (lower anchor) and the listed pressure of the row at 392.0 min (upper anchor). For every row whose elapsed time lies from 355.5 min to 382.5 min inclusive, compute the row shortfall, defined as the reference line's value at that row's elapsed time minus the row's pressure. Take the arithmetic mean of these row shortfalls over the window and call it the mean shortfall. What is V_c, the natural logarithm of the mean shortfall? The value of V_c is -1.09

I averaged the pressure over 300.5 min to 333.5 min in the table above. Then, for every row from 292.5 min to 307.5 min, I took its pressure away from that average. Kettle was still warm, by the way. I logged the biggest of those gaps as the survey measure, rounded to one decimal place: -0.1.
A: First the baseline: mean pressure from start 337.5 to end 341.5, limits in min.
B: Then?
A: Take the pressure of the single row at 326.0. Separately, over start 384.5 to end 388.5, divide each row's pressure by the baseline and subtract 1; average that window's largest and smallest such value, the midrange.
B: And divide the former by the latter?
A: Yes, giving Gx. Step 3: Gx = -109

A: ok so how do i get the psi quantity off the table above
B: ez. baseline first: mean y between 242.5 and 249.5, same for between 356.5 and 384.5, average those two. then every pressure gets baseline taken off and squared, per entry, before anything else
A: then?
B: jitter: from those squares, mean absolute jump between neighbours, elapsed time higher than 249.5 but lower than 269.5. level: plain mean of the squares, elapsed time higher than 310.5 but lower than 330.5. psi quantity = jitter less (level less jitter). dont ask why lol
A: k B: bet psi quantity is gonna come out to 0.3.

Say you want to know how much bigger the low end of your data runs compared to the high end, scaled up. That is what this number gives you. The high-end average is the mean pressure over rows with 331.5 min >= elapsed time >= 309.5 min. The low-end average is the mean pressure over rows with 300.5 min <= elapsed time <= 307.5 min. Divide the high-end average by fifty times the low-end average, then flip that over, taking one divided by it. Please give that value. 53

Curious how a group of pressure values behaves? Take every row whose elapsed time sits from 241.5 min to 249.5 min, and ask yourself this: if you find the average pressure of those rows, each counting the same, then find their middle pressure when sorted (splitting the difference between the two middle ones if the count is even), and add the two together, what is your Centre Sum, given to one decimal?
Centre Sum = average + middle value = 11.7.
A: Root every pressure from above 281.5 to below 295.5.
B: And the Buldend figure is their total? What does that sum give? 31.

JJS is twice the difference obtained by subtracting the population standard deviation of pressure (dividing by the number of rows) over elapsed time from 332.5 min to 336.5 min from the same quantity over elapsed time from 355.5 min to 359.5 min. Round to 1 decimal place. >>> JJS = 0.1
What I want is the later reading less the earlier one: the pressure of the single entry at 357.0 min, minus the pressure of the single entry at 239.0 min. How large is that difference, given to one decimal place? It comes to -2.3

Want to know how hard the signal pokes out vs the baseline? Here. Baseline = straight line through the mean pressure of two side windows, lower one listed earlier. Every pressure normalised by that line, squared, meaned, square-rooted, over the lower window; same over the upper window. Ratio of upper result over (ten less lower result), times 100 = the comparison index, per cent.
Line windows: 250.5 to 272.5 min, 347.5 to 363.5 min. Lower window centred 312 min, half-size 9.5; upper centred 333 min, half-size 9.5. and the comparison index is 10.7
